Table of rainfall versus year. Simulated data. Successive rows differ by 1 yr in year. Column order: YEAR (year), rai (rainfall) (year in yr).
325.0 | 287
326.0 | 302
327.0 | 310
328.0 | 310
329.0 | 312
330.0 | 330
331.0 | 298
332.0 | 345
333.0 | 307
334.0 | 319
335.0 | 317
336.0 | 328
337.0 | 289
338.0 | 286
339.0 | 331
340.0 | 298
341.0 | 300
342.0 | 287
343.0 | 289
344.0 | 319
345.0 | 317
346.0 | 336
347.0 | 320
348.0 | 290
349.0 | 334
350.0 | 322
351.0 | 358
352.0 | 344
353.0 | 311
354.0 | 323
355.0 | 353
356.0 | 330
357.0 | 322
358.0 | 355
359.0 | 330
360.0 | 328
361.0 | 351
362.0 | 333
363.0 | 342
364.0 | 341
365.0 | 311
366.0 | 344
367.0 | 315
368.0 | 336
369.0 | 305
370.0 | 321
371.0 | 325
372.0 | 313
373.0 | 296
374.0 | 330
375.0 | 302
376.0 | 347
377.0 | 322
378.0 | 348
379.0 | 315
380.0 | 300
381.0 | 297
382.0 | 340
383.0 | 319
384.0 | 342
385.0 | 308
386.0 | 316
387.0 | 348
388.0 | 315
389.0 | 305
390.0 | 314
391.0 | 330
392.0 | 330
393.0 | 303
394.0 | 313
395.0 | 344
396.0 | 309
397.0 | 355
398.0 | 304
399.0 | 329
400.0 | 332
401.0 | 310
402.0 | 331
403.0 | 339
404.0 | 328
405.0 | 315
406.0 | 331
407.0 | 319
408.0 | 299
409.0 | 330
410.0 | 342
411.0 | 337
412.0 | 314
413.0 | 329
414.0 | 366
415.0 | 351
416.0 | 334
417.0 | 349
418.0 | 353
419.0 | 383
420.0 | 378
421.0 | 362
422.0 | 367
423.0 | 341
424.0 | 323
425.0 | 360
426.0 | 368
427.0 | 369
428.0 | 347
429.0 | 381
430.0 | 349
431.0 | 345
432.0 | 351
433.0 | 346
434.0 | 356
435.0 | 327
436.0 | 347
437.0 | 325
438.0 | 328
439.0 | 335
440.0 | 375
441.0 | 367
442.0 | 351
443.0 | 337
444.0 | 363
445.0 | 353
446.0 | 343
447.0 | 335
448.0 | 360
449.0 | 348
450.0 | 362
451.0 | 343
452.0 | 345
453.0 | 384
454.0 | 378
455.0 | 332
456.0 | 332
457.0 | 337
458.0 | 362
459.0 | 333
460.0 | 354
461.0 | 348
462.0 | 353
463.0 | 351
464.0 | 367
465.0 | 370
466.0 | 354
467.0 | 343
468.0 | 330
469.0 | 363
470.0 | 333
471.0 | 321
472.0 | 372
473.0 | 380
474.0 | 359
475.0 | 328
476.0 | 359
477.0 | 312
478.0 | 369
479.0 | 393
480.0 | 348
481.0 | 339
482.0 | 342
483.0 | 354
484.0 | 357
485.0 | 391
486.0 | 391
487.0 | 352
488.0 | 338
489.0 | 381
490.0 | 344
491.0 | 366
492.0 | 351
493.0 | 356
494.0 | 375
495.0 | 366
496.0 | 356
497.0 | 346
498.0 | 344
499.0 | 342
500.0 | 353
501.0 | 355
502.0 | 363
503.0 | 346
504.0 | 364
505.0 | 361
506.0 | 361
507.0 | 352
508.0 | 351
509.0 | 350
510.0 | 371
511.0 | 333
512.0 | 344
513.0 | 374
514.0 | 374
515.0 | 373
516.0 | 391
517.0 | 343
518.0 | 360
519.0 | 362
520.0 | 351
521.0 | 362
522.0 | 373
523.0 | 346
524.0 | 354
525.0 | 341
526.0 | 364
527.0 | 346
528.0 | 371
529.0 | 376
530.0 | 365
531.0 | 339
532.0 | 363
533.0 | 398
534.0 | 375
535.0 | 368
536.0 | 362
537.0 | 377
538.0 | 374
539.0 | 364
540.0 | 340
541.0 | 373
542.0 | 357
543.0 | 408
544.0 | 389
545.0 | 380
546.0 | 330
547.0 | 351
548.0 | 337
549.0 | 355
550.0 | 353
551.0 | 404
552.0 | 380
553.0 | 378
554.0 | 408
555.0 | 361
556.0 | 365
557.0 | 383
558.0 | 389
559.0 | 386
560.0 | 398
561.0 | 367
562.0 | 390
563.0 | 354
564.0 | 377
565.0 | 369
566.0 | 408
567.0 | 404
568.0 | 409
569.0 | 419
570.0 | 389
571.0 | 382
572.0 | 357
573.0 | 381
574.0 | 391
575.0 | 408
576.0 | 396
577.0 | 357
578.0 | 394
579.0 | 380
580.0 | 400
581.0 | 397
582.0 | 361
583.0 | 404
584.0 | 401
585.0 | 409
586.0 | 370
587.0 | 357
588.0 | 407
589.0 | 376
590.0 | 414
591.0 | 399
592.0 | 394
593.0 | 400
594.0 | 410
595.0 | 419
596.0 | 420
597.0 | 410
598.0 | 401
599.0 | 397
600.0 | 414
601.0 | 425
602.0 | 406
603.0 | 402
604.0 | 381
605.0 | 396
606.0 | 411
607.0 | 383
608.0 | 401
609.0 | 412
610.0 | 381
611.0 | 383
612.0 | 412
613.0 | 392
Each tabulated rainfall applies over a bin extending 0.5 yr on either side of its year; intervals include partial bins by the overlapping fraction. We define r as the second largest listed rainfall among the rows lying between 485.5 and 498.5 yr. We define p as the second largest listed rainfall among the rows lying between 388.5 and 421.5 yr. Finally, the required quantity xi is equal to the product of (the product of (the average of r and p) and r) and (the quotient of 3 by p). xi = 1148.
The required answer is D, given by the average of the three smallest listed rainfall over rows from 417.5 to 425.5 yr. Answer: 339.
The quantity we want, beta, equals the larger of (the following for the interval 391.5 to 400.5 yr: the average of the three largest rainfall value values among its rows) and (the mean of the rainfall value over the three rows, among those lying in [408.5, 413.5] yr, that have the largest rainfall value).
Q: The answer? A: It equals 344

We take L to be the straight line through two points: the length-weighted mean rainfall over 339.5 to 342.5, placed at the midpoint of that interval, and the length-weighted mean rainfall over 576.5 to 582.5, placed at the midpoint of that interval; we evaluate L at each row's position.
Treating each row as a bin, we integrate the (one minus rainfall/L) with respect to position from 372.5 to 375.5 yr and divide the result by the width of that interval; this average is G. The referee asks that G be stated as -0.01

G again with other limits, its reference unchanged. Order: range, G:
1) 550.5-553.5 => -0.04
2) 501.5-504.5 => -0.01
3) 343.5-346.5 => -0.09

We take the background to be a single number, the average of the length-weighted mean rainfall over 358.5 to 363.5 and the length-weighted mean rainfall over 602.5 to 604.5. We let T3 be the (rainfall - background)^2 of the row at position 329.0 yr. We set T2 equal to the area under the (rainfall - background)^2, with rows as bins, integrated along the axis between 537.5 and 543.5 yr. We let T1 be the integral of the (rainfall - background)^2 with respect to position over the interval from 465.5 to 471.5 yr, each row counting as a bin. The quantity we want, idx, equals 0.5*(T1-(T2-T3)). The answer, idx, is 2269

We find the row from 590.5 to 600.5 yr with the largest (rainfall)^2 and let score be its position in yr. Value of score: 596.0 yr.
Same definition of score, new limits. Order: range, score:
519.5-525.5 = 522.0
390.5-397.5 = 397.0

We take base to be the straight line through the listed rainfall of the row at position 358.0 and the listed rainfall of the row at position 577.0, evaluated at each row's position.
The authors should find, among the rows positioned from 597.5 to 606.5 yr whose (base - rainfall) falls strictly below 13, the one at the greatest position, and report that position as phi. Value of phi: 606.0 yr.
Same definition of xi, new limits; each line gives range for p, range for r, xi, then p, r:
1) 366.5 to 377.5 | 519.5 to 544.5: 1304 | 336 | 398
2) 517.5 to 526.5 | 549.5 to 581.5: 1303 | 364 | 409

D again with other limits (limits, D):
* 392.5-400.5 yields 305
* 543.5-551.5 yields 339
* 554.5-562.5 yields 364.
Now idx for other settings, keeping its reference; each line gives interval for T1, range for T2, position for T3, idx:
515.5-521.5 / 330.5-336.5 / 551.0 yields -5311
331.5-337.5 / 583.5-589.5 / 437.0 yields 5475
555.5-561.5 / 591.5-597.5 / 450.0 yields -4949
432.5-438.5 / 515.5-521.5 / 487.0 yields 1845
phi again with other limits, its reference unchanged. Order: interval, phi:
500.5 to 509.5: 509.0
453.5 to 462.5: 462.0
